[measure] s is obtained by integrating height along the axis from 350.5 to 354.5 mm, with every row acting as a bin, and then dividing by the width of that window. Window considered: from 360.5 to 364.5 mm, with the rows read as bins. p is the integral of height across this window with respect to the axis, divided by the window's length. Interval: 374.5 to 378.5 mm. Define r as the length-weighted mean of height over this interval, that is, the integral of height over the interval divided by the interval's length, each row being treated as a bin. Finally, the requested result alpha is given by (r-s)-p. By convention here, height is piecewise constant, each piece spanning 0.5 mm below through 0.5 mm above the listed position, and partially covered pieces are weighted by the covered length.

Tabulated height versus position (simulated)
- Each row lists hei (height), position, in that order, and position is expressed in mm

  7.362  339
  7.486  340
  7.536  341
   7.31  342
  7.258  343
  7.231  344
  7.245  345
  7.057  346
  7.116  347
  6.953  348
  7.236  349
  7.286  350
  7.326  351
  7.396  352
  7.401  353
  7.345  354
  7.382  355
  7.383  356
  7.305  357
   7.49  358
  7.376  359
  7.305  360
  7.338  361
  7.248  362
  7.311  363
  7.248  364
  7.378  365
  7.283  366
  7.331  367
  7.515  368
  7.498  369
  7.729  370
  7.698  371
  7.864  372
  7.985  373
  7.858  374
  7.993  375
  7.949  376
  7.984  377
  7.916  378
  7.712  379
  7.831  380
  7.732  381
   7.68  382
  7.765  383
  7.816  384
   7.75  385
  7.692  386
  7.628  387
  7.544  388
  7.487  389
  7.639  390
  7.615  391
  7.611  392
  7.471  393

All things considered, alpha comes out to -6.69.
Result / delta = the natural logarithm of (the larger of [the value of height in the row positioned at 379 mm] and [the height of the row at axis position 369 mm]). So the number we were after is 2.04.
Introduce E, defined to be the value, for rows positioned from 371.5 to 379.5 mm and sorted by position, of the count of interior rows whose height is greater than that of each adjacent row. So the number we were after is 3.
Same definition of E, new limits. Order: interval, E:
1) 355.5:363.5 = 2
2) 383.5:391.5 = 1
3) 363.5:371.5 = 3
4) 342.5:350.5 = 2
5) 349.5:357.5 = 2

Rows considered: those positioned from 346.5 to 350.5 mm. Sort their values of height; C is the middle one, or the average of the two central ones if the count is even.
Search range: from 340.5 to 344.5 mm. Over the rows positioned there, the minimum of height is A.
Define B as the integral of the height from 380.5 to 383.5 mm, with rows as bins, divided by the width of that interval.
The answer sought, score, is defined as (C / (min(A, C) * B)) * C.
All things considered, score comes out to 0.93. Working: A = 7.231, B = 7.7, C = 7.2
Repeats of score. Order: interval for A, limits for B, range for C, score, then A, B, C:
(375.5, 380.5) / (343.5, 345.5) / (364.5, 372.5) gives 1.04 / 7.712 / 7.2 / 7.5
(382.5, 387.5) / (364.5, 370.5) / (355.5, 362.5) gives 0.98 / 7.628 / 7.5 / 7.3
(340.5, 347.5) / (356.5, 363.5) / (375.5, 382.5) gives 1.18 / 7.057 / 7.3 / 7.8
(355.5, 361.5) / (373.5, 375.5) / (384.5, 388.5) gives 1.01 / 7.305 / 7.9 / 7.7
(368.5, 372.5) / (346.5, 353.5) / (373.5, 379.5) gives 1.16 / 7.498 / 7.2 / 7.9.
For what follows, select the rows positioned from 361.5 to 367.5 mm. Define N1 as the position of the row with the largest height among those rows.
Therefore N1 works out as 365 mm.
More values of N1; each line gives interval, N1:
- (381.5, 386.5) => 384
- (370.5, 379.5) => 375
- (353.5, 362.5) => 358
